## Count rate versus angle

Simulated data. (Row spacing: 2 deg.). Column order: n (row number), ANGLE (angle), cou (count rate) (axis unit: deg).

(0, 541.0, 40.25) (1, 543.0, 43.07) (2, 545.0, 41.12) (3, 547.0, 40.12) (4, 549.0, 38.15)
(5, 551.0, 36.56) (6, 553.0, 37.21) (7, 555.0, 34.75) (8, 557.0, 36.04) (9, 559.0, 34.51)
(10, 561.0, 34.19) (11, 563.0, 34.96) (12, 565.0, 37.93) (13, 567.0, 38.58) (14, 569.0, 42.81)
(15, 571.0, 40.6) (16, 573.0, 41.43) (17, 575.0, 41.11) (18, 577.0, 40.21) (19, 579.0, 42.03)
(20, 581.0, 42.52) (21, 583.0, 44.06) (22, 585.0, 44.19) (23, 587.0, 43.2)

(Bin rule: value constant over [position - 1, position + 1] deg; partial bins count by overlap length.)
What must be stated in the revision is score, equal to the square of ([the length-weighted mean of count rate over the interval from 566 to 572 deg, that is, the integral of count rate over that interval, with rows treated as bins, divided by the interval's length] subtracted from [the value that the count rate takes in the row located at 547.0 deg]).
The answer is 0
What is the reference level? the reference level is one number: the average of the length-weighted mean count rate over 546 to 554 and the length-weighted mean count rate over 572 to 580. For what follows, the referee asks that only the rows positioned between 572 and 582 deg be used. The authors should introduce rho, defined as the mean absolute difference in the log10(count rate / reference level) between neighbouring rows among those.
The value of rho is 0.0093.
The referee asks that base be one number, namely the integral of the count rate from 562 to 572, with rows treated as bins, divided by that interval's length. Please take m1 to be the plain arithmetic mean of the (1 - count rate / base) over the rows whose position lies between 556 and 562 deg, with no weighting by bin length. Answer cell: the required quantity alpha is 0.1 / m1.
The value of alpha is 1.0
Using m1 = 0.10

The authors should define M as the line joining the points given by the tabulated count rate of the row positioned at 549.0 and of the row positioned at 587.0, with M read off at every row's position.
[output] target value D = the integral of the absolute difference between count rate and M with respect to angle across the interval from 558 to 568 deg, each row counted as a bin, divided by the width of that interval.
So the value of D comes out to 4.0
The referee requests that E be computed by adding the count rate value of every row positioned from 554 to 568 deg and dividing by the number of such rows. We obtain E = 35.9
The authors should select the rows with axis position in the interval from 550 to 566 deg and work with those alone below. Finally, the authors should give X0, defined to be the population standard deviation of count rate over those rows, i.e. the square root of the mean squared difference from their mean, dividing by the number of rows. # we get 1.29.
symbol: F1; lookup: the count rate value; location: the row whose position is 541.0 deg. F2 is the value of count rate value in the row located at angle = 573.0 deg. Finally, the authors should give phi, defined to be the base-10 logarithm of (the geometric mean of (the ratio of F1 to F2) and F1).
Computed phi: 0.80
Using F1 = 40.25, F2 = 41.43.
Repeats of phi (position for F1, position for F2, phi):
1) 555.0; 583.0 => 0.72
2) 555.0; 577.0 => 0.74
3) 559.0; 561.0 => 0.77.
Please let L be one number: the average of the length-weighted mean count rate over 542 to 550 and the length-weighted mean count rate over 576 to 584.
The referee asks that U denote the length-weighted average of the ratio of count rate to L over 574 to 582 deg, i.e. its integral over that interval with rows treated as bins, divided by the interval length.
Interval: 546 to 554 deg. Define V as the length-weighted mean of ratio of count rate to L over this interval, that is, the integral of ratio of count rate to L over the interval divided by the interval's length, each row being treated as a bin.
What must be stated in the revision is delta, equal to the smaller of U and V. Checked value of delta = 0.918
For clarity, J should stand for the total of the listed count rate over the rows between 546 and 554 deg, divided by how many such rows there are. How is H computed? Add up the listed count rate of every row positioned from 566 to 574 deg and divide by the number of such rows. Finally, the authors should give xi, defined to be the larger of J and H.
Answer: 40.9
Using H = 41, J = 38.0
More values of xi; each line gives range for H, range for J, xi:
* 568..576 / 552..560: 41.5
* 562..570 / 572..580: 41.2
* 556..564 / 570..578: 40.8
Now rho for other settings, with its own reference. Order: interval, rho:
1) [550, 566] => 0.0173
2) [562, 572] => 0.0277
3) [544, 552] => 0.0170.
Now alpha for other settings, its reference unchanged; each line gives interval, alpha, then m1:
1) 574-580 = -1.8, -0.05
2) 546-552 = 5.6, 0.02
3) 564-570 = -4.9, -0.02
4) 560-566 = 1.2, 0.08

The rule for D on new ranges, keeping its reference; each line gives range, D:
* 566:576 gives 1.0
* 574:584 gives 0.8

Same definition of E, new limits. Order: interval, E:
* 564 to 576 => 40.4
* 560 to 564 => 34.6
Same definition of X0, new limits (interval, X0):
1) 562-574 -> 2.57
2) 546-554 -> 1.34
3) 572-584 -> 1.21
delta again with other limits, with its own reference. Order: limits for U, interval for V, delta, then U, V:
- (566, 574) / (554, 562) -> 0.842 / 0.99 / 0.84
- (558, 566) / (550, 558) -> 0.855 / 0.85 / 0.87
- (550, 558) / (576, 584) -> 0.873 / 0.87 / 1.02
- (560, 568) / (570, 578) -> 0.879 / 0.88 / 0.99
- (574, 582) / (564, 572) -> 0.965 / 1.00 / 0.97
